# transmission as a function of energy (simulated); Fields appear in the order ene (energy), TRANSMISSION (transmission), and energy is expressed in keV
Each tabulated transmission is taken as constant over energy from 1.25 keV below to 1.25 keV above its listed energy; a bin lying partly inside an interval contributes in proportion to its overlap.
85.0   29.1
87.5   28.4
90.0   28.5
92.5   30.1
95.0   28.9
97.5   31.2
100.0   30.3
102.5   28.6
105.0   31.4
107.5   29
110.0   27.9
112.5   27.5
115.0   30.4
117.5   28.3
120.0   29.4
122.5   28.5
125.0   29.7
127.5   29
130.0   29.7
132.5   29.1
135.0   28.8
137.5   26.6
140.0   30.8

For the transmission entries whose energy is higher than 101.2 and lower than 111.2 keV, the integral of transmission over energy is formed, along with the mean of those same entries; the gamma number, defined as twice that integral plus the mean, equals 614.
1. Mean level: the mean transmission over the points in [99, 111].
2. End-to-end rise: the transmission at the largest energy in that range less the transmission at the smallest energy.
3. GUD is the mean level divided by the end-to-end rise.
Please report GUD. -12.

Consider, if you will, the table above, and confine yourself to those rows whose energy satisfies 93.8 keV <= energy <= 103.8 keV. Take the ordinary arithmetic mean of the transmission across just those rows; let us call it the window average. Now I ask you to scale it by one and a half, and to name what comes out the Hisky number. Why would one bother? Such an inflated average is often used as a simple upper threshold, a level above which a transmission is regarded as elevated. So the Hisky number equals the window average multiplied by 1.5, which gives 44.6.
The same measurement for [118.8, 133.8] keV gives 43.8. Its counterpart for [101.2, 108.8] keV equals 44.5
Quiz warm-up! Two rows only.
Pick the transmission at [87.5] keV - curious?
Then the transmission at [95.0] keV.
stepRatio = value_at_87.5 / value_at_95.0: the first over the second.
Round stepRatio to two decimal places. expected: 0.98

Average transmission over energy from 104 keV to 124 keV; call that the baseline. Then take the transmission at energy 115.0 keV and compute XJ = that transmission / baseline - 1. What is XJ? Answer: 0.05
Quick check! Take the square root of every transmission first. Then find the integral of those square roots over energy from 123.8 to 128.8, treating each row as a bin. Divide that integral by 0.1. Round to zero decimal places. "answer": 271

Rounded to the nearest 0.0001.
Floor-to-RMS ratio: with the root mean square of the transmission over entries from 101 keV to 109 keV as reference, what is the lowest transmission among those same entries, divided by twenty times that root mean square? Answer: 0.0482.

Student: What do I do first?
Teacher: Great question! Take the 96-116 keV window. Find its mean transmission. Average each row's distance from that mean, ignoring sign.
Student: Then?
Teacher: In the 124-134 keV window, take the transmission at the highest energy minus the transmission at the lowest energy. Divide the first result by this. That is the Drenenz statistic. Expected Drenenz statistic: -2.1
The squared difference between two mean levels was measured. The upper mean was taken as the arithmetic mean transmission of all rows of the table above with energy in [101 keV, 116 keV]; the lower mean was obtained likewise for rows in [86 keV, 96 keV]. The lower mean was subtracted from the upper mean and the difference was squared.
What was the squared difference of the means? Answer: 0.0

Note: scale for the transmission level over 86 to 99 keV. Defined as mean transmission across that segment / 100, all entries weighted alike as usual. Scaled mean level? 0.294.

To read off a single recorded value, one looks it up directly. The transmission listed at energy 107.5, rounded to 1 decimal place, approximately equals 29.0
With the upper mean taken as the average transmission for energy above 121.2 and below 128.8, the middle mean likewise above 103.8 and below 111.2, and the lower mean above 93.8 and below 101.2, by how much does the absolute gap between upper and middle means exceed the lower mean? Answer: -29.8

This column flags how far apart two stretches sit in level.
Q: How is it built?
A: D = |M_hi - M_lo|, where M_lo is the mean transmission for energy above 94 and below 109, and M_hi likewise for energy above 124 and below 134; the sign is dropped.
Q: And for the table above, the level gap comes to 0.53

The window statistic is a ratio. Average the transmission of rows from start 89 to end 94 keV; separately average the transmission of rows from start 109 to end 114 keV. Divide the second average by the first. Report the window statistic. 0.95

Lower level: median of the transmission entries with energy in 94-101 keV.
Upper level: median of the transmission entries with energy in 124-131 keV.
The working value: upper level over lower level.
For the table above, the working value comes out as 0.98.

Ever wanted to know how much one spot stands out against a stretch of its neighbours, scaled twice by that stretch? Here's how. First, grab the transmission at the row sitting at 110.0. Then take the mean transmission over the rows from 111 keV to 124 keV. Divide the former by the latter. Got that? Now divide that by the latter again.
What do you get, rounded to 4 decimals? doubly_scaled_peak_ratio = 0.0336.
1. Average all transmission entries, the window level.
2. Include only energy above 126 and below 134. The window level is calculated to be 29.3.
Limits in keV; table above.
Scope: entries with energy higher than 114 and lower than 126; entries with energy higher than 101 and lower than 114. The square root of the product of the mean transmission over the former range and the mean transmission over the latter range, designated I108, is 29.1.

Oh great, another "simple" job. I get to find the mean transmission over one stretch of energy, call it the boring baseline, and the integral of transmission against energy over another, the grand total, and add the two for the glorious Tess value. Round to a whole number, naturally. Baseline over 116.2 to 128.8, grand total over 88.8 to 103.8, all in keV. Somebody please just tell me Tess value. 473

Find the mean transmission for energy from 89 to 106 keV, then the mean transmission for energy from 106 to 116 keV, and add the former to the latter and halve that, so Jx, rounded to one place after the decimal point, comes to 29.3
